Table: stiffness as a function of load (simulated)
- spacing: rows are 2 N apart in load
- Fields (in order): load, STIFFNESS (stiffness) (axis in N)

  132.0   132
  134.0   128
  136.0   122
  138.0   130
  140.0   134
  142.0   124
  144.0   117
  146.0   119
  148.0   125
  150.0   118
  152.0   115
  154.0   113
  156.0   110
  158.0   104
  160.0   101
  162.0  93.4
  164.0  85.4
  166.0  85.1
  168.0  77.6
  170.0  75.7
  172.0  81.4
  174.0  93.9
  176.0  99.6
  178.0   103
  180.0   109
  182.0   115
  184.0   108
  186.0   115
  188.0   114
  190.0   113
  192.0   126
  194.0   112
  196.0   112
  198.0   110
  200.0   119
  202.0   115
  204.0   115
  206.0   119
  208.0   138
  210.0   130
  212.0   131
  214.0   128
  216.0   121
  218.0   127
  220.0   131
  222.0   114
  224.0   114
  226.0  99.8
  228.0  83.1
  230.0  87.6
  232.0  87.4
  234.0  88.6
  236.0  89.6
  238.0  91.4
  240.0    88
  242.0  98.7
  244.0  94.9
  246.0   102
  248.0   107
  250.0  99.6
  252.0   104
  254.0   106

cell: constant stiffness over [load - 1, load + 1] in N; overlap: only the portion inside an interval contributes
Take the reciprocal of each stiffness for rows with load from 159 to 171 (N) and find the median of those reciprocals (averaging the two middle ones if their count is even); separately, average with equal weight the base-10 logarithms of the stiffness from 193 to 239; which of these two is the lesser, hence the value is 0.0117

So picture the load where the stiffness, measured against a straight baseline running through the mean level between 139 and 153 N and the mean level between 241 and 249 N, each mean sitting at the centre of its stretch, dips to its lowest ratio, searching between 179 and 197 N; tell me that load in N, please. 184.0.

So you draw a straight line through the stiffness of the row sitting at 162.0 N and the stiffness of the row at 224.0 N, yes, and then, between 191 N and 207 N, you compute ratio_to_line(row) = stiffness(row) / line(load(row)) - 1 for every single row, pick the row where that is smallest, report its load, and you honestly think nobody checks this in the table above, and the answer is 198.0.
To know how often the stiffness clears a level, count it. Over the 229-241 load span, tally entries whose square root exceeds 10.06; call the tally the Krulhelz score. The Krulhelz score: 0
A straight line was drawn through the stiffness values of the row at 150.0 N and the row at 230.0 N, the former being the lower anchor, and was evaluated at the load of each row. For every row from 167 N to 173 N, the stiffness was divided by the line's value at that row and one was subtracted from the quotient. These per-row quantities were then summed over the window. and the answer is -0.9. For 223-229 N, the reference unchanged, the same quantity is 0.3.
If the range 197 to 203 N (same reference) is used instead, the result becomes 0.5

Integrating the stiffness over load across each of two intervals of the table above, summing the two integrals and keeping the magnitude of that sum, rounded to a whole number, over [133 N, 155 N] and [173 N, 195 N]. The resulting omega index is 5107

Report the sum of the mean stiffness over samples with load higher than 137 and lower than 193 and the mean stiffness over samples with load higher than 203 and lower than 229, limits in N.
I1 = 227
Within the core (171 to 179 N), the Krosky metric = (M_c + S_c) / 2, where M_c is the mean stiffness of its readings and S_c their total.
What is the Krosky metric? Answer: 236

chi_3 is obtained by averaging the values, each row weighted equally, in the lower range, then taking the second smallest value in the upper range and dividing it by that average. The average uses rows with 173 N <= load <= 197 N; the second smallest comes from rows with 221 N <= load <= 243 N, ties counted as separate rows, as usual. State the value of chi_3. 0.79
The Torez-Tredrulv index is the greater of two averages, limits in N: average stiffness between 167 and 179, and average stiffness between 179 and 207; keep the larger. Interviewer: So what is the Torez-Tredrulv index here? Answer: 114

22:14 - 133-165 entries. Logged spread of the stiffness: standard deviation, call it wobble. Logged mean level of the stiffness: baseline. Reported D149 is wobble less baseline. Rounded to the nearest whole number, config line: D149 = -102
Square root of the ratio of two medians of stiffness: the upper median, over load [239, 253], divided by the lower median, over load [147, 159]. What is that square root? 0.93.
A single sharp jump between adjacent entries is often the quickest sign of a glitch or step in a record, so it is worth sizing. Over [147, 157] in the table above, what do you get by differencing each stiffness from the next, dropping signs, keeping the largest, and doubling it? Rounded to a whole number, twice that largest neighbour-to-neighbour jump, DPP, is 14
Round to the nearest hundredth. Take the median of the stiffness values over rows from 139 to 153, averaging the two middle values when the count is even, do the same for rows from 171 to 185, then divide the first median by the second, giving 1.16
